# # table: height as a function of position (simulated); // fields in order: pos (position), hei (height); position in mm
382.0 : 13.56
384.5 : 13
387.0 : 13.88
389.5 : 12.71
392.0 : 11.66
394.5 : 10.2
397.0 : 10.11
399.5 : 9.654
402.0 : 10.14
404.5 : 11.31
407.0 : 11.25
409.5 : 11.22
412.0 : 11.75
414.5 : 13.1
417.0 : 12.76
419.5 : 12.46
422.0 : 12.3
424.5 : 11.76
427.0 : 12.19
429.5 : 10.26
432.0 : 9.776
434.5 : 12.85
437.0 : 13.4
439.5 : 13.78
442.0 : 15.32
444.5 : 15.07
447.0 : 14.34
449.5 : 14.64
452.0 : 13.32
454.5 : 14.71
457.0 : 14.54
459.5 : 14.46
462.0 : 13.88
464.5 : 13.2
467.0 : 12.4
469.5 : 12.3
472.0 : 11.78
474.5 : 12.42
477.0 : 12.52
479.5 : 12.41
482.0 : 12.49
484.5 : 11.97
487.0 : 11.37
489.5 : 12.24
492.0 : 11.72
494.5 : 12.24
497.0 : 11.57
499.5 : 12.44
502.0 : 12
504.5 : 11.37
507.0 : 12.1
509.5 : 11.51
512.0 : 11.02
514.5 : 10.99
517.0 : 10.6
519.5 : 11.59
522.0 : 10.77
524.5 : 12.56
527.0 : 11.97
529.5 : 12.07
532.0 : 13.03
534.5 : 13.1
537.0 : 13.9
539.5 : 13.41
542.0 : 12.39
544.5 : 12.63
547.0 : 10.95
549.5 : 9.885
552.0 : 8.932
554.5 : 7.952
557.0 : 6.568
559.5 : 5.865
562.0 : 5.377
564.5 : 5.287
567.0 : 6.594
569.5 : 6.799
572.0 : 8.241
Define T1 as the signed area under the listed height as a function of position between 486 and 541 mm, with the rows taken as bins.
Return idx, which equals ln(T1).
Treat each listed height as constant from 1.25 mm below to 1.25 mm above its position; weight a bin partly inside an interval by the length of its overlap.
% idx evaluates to 6.5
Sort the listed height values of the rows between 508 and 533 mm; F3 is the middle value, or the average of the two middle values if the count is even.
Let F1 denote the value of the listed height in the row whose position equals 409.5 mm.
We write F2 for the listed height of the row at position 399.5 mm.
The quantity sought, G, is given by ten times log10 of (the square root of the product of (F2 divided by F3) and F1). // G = 4.9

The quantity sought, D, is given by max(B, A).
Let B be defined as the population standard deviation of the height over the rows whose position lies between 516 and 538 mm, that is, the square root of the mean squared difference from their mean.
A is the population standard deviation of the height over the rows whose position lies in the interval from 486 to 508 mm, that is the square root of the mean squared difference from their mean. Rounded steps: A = 0.4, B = 1.0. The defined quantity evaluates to 1.03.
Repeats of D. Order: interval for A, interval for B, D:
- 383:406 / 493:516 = 1.42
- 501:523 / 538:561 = 2.56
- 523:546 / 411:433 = 1.05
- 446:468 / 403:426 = 0.76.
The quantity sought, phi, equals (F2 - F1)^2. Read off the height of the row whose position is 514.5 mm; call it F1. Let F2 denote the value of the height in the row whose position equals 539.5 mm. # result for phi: 6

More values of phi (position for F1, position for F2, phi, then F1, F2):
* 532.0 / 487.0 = 3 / 13.03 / 11.37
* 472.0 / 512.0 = 1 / 11.78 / 11.02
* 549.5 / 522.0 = 1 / 9.885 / 10.77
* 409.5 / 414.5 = 4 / 11.22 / 13.1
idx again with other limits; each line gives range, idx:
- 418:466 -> 6.5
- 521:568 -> 6.2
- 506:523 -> 5.3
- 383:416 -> 5.9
